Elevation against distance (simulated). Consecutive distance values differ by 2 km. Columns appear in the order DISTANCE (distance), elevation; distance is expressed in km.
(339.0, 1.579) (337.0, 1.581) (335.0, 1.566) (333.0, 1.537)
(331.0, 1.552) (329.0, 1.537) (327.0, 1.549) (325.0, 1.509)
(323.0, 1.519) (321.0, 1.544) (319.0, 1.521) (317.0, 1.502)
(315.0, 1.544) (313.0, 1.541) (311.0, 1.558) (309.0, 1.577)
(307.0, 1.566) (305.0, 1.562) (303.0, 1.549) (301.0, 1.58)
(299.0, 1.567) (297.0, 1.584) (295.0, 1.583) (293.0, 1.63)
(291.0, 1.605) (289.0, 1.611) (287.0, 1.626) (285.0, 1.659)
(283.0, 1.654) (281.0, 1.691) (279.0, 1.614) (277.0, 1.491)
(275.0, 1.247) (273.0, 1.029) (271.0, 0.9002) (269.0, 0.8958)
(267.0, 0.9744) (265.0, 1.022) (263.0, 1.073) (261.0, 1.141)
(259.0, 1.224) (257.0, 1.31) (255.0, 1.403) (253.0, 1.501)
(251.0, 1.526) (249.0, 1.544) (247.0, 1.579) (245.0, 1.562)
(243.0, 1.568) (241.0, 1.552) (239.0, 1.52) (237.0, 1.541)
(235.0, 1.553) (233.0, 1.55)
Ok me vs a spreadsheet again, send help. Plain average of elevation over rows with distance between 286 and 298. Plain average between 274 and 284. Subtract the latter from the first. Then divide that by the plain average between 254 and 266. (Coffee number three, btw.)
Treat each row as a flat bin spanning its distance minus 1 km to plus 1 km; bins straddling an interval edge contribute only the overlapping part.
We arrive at 0.06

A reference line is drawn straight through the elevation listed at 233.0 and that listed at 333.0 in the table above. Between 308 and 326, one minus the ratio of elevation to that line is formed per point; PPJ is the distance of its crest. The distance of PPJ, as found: 317.0 km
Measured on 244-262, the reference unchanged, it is 261.0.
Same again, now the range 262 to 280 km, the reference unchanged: 269.0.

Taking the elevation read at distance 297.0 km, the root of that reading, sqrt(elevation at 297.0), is 1.26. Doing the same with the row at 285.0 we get 1.29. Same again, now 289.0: 1.27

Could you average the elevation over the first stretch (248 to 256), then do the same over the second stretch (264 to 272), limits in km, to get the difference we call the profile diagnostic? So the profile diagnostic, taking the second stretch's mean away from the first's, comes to 0.55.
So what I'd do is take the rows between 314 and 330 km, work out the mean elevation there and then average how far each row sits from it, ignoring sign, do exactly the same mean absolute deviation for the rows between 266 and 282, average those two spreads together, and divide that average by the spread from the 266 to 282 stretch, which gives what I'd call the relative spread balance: 0.53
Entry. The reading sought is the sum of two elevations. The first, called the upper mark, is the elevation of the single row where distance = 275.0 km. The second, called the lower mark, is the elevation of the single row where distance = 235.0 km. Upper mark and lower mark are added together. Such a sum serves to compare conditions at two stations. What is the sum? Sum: 2.80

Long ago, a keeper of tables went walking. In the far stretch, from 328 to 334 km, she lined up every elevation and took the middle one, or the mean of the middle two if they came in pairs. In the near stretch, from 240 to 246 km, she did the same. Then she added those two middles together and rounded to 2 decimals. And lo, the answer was 3.10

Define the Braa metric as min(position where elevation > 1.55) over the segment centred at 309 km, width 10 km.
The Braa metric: 305.0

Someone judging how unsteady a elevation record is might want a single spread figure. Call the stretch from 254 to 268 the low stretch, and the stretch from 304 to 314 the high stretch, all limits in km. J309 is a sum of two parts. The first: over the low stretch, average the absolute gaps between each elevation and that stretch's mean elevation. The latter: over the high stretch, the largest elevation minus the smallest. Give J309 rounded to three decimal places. 0.163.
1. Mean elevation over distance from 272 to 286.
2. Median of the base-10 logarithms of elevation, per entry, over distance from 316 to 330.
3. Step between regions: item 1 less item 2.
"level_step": 1.30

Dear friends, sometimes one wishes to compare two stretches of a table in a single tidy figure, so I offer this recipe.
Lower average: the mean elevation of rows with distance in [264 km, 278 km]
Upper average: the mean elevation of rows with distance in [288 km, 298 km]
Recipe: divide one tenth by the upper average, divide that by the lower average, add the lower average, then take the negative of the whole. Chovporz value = -1.14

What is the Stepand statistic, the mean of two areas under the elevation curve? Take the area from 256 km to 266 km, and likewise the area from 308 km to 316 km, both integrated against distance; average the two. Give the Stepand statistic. 12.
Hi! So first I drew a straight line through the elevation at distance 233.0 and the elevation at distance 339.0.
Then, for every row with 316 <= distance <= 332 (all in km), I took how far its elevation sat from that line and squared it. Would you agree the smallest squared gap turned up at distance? 331.0 km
